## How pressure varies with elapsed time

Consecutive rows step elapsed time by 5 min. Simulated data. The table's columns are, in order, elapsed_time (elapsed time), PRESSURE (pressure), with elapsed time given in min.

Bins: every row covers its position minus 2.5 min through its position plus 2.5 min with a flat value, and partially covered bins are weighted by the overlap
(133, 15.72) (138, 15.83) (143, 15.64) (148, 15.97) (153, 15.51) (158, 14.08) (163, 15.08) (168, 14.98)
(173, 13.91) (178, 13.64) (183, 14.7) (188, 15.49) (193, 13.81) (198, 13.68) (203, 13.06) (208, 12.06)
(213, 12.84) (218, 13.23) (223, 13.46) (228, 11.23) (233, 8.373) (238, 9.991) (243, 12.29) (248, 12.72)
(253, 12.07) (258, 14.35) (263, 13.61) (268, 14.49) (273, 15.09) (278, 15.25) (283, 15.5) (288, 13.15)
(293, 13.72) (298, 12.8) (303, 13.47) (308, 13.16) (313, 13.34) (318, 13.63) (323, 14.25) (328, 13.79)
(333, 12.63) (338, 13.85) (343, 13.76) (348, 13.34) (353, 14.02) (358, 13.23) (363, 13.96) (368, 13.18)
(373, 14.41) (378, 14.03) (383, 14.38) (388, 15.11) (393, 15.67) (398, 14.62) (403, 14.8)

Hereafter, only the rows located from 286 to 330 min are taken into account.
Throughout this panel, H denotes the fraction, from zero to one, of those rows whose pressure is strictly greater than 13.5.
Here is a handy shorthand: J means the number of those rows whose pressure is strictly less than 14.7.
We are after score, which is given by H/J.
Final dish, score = 0.05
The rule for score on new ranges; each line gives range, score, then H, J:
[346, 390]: 0.08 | 0.7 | 8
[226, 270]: 0.04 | 0.3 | 9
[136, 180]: 0.33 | 1.0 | 3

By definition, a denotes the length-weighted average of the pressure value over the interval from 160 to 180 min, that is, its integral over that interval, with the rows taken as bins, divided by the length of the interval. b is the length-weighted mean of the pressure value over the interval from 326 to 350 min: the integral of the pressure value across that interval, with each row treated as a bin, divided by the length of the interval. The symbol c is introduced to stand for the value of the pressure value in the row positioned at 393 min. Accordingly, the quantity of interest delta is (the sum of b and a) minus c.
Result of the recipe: 12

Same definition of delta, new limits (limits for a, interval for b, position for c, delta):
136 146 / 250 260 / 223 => 15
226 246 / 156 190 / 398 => 10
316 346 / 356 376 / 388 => 12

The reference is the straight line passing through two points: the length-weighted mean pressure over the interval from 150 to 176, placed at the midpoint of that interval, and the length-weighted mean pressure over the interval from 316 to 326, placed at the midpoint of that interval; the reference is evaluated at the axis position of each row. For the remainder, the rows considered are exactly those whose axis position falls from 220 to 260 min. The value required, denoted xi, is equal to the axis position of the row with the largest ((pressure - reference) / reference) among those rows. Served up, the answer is 258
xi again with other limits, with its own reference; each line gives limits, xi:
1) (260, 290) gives 283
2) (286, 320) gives 318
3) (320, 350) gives 323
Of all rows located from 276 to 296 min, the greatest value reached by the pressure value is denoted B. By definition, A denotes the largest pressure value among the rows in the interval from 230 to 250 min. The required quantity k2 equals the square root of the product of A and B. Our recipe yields 14.0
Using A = 12.72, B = 15.5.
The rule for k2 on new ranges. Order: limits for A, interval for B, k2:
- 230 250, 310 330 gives 13.5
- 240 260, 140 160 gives 15.1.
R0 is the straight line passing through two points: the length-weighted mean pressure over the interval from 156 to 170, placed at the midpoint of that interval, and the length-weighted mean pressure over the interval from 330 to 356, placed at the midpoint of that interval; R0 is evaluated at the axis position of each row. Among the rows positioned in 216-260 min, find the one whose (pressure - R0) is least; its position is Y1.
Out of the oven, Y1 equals 233 min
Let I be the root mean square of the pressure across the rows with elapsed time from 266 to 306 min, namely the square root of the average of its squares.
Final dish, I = 14.22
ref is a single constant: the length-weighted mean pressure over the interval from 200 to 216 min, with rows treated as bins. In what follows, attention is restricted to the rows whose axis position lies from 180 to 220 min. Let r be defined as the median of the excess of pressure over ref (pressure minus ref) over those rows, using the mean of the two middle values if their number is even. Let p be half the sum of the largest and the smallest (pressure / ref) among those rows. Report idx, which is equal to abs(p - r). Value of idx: 0.3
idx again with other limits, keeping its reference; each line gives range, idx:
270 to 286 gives 1.3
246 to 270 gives 0.1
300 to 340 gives 0.2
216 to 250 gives 1.3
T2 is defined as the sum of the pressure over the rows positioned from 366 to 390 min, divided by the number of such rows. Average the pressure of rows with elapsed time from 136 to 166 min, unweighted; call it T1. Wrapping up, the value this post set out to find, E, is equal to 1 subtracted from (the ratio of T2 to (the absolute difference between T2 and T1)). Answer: 12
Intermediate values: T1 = 15.4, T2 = 14.2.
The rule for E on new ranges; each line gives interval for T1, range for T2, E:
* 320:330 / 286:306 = 17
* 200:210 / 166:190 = 6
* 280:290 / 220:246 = 2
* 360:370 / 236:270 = 15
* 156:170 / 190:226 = 7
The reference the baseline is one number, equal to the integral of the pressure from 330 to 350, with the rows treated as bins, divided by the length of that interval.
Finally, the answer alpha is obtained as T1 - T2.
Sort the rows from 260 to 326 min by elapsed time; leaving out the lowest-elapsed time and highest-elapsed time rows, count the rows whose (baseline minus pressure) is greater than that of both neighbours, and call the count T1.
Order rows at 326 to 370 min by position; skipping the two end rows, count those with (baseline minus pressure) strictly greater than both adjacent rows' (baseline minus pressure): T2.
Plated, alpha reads 0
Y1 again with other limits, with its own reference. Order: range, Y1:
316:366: 333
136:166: 158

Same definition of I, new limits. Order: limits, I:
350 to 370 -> 13.60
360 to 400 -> 14.44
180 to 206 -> 14.17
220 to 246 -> 11.21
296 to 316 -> 13.19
